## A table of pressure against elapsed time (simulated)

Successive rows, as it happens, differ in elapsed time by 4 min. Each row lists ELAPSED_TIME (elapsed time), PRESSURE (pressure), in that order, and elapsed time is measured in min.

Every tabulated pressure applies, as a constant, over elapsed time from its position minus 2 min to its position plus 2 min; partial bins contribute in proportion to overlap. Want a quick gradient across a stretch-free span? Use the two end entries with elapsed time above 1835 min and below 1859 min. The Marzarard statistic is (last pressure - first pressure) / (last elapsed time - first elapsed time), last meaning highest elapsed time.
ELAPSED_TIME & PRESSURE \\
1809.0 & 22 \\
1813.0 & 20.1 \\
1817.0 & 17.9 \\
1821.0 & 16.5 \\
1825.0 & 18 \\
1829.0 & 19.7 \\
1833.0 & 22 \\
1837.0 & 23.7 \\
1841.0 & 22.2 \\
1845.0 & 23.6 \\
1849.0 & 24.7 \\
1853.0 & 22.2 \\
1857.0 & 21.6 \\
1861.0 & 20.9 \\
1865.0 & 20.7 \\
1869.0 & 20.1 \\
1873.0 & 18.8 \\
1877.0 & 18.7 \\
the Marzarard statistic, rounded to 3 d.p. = -0.105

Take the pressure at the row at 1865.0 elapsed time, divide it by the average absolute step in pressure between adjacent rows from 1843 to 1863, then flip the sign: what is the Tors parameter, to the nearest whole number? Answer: -17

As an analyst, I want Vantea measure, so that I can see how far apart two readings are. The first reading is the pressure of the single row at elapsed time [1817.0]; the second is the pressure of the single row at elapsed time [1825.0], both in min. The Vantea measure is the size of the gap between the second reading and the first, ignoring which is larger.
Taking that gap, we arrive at 0.1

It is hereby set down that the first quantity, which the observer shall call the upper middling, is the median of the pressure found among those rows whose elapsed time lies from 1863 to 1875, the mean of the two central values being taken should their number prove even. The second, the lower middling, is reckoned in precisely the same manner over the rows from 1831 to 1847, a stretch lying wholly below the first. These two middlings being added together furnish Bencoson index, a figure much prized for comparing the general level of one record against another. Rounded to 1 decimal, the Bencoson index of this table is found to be 43.0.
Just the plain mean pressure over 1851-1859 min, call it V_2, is 21.9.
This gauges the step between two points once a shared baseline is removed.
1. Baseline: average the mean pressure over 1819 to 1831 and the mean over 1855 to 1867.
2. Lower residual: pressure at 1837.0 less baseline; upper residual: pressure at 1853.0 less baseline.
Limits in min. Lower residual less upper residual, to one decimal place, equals 1.5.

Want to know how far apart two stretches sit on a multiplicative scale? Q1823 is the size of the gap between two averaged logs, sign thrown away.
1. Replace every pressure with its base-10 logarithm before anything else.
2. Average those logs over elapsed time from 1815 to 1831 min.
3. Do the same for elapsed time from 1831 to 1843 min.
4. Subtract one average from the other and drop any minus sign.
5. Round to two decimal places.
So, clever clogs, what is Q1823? 0.10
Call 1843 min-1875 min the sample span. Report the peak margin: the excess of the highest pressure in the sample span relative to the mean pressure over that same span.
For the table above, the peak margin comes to 3.1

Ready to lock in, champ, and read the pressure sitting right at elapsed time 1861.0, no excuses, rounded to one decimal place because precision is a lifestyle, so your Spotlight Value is 20.9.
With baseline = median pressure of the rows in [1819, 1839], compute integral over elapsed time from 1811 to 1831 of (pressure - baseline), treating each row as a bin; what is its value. -25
